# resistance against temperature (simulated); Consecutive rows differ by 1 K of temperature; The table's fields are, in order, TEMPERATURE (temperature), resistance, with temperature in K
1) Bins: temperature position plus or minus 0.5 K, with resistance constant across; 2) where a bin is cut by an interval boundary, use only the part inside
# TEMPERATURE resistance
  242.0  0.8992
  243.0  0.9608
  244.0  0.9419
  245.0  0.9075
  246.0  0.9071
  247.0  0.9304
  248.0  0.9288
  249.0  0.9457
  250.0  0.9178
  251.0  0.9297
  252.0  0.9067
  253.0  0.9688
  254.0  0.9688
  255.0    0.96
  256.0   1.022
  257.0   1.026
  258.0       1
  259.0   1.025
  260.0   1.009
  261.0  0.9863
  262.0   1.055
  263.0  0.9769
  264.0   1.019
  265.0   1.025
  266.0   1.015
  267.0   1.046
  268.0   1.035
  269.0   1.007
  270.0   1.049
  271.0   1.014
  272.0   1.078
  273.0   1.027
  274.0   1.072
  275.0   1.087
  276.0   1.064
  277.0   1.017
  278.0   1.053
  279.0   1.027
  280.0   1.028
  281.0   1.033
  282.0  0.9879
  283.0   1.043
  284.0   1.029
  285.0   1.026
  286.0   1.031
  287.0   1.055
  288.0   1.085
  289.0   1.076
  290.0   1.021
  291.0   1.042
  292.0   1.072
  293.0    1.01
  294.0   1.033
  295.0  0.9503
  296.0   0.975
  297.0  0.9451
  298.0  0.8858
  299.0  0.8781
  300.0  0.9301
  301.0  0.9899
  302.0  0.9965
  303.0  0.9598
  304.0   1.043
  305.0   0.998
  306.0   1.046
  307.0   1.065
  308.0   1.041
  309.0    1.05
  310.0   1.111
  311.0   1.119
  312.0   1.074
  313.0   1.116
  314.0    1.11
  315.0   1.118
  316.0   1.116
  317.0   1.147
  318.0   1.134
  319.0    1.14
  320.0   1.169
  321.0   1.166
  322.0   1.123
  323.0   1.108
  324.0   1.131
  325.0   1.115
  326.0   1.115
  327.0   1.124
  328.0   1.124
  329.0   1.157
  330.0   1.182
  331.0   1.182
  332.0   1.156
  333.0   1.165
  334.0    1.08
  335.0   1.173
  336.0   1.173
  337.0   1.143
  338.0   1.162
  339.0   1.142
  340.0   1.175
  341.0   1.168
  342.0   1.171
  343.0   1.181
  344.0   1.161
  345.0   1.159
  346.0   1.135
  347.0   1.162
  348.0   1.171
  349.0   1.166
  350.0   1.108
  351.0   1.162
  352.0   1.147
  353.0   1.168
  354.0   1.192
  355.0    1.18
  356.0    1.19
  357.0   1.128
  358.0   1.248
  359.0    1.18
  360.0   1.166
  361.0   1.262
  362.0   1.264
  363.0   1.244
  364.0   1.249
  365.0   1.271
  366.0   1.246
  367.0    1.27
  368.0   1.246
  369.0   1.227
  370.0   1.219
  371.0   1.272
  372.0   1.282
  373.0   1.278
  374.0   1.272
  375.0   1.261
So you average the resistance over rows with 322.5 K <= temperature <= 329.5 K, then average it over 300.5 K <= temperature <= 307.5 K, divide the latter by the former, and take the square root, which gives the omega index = 0.949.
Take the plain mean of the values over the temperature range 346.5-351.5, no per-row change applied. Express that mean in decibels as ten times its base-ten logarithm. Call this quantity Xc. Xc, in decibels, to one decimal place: 0.6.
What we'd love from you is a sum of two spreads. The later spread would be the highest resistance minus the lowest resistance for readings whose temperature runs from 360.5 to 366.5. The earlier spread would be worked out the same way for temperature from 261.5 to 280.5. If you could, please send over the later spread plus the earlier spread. 0.137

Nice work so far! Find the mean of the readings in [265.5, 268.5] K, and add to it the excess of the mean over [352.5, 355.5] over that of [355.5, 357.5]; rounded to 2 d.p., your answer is 1.05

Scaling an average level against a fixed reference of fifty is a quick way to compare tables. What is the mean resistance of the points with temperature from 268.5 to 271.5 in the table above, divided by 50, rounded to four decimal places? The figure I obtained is 0.0205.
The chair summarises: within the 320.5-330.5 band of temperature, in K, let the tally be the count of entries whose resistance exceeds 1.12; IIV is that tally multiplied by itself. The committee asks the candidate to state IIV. 49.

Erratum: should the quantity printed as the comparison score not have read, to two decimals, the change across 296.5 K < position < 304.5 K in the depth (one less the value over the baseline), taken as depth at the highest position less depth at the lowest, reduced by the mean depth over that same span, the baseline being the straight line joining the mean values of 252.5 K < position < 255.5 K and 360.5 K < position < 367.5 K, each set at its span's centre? -0.20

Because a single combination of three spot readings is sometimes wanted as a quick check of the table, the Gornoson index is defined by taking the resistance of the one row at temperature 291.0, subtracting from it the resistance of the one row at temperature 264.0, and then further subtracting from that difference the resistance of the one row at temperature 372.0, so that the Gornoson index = -1.259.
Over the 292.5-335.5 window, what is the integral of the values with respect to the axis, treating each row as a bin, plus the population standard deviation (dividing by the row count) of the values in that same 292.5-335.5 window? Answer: 46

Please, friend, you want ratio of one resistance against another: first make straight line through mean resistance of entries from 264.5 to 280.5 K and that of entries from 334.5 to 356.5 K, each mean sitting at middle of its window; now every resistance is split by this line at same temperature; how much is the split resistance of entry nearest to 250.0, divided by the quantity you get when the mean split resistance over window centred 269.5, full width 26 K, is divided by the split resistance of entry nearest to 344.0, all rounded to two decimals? 0.92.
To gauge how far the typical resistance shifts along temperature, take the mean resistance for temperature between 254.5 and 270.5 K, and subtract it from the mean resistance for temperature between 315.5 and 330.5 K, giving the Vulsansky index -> 0.12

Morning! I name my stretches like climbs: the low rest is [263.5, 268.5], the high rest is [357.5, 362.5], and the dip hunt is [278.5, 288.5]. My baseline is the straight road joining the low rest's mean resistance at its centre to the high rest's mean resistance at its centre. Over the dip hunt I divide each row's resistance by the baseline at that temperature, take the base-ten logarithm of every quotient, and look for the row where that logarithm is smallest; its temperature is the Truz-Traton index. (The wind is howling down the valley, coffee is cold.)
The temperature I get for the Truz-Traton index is 282.0 K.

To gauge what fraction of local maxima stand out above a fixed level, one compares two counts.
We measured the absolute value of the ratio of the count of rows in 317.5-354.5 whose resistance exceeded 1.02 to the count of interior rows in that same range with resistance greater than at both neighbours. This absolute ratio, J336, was 4.6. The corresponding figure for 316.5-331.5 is 7.5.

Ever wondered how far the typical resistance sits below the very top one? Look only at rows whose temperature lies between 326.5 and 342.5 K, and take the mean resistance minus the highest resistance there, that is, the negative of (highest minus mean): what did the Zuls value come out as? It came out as -0.027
